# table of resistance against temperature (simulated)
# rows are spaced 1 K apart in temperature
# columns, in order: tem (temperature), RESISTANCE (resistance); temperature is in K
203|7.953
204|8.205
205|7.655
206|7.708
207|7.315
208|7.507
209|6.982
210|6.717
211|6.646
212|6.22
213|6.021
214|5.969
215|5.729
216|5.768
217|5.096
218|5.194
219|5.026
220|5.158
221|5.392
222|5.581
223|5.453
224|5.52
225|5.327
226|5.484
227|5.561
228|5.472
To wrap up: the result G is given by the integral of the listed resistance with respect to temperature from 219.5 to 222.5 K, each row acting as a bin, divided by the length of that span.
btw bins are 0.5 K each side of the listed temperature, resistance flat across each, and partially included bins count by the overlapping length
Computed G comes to 5.4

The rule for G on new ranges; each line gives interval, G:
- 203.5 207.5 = 7.7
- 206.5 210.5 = 7.1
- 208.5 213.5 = 6.5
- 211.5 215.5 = 6.0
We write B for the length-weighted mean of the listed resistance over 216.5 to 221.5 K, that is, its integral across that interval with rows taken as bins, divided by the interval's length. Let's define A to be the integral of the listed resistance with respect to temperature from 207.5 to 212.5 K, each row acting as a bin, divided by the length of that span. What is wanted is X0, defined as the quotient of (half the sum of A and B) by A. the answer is 0.88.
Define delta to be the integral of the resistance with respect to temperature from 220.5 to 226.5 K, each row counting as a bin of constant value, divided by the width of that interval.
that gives 5.5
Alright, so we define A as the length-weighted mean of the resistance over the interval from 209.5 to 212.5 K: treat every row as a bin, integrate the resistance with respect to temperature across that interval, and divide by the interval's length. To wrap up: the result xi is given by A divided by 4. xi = 1.63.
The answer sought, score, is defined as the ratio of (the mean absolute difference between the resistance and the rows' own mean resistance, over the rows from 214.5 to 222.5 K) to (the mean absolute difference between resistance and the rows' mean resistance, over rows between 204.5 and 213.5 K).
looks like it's 0.5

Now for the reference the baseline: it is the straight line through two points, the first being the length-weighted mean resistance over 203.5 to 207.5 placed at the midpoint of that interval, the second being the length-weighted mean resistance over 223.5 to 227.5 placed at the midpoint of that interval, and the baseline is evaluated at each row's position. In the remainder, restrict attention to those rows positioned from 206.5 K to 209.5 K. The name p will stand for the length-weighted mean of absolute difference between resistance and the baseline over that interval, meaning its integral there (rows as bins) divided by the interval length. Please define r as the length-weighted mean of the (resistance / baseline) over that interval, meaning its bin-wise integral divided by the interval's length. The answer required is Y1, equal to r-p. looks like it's 0.8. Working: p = 0.22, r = 0.98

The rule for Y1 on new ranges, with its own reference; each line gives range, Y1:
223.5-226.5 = 0.9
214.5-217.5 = -0.2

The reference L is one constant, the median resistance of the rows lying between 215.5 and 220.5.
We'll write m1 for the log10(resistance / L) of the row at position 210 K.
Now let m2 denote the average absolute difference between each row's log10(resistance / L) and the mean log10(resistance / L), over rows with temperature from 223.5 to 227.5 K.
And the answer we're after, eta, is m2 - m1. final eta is -0.11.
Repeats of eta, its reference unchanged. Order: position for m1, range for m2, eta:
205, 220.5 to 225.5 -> -0.17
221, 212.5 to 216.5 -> -0.01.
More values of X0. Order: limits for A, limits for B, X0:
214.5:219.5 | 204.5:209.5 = 1.19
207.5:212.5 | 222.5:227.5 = 0.90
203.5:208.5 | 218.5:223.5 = 0.85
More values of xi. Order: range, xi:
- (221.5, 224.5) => 1.38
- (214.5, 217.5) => 1.38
